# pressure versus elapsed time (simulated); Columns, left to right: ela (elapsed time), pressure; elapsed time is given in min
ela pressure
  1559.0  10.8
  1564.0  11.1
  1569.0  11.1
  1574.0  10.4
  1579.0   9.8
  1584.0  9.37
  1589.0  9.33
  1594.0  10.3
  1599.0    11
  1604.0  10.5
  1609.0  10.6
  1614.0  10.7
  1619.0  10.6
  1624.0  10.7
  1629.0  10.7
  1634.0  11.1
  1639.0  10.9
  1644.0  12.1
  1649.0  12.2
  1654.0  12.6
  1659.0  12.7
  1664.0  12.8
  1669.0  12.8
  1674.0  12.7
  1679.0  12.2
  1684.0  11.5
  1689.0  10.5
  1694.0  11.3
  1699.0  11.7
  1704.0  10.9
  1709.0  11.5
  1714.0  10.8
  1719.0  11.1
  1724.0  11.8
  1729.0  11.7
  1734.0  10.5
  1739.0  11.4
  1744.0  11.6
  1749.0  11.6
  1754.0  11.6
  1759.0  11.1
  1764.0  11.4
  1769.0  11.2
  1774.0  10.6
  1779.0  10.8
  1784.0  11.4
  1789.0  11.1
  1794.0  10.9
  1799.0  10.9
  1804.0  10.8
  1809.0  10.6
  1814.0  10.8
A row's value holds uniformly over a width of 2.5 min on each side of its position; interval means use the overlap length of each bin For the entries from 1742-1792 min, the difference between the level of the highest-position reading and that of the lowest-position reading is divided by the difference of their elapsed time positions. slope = -0.01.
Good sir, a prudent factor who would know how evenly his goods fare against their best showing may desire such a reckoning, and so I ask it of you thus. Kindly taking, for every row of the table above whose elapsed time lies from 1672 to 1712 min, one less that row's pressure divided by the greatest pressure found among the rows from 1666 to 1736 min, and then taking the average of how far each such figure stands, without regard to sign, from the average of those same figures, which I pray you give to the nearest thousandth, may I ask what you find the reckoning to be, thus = 0.039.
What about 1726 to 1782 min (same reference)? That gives 0.028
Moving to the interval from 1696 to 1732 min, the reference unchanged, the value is 0.028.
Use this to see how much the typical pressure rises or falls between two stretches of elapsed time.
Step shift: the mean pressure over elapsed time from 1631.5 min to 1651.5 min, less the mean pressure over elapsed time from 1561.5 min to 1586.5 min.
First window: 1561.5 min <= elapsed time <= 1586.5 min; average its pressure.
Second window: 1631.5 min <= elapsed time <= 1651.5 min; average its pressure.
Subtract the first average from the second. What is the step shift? 1.2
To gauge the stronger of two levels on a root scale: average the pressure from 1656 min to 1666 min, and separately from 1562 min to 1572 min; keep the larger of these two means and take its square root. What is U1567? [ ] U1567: 3.57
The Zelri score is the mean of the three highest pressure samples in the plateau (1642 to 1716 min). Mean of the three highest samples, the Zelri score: 12.8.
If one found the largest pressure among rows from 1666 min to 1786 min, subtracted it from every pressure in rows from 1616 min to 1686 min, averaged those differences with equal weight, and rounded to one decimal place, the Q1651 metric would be -1.0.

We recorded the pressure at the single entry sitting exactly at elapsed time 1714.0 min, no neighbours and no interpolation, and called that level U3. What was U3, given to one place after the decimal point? 10.8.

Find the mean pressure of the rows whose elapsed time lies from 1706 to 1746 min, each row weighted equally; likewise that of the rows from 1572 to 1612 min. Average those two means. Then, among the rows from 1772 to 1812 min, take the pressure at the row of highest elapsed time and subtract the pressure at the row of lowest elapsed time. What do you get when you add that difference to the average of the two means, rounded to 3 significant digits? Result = 10.7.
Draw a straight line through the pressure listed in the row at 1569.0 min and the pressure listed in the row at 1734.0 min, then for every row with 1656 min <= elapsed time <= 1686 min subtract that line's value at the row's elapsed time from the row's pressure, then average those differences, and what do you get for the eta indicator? 1.7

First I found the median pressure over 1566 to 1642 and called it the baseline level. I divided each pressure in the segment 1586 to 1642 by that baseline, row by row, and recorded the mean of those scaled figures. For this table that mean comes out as 1.00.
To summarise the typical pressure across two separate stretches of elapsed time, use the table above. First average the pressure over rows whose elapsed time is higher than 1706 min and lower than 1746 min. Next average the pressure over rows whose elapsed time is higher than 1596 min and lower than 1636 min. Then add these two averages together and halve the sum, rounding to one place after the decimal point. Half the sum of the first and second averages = 11.0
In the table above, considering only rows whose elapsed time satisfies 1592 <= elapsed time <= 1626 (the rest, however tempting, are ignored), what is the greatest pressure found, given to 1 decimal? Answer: 11.0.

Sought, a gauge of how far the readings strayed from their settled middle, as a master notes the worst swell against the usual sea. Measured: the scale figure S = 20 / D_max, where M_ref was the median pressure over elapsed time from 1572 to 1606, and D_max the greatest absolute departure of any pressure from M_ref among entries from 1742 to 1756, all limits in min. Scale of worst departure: 15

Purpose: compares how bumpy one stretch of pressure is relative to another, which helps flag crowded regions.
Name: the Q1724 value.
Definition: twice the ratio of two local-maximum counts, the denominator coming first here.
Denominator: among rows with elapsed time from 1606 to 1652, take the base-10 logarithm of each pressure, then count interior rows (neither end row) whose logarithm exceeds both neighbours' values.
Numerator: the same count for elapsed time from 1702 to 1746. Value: 2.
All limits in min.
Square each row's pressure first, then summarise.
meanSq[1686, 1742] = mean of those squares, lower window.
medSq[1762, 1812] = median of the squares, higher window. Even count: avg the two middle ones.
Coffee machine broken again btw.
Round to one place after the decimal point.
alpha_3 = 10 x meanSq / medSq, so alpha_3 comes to 10.6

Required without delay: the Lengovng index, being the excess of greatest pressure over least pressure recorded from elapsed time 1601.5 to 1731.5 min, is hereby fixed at 2.3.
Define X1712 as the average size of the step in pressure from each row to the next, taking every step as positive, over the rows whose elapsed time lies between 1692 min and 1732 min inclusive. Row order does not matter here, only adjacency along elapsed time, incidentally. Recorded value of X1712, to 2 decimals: 0.51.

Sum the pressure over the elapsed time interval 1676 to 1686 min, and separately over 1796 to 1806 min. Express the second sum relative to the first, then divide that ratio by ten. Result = 0.092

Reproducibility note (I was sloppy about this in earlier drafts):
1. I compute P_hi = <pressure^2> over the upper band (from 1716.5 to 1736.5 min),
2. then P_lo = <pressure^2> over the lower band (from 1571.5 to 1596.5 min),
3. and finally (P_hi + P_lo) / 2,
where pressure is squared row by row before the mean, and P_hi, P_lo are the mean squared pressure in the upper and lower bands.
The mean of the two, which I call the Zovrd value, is 112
